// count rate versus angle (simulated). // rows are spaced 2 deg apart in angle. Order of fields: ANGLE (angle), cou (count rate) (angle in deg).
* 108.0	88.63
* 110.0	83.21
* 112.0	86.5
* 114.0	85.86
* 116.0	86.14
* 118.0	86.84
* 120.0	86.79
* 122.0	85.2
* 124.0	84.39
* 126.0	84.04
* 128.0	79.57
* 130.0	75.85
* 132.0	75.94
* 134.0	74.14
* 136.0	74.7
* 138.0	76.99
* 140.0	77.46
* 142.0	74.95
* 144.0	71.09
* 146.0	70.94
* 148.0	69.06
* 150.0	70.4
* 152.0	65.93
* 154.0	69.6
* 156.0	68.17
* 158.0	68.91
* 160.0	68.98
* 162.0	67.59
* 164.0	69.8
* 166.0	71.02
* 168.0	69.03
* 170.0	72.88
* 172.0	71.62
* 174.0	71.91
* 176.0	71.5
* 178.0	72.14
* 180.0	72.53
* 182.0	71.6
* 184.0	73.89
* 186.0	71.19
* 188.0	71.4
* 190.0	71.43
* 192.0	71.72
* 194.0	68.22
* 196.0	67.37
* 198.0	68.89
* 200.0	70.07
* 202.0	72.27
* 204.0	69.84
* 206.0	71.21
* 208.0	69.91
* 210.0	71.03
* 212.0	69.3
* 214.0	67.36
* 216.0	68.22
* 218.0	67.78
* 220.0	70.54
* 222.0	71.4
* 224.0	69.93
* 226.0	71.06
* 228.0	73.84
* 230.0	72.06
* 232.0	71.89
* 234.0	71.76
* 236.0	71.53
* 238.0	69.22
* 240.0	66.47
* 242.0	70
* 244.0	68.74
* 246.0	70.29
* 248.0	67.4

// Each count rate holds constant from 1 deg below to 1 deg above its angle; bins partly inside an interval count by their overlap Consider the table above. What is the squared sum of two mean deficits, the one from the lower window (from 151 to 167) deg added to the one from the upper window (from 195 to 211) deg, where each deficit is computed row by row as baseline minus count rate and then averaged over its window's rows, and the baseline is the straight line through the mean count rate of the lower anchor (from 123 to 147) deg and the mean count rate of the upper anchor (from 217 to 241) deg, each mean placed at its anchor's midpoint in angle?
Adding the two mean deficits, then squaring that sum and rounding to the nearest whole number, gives 74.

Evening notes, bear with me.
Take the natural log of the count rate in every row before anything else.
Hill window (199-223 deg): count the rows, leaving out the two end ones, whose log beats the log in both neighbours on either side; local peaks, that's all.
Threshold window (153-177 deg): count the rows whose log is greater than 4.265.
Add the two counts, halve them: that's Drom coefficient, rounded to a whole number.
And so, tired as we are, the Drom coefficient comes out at 4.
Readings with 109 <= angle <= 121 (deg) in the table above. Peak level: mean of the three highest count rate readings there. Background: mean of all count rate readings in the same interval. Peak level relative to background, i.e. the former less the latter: 0.8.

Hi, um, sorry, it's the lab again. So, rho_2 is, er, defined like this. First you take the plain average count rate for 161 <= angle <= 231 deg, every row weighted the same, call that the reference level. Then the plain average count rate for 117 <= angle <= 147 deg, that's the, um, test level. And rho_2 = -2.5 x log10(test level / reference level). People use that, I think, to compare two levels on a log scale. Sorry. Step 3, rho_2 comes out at -0.116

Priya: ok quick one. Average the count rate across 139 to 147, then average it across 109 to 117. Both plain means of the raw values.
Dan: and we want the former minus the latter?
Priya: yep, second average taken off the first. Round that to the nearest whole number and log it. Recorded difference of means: -12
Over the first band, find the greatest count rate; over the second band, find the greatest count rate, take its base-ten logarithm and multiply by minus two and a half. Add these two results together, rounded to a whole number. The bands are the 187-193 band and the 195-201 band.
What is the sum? 67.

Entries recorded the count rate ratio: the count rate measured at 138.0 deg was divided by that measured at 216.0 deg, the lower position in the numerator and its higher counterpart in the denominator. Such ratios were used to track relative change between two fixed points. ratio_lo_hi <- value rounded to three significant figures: 1.13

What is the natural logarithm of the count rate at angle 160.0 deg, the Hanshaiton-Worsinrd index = 4.23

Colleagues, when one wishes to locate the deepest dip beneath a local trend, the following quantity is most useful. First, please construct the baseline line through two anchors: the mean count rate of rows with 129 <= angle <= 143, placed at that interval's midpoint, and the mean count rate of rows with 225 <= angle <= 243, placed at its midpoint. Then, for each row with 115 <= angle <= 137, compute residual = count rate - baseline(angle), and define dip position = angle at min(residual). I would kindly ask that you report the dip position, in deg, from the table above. 134.0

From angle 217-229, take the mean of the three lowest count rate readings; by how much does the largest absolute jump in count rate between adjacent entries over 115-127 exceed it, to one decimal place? -67.8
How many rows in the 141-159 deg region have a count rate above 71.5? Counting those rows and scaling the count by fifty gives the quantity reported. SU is 50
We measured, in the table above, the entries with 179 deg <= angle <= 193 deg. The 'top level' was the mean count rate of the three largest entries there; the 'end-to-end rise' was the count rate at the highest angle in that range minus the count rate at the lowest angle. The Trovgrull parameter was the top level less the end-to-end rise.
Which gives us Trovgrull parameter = 74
